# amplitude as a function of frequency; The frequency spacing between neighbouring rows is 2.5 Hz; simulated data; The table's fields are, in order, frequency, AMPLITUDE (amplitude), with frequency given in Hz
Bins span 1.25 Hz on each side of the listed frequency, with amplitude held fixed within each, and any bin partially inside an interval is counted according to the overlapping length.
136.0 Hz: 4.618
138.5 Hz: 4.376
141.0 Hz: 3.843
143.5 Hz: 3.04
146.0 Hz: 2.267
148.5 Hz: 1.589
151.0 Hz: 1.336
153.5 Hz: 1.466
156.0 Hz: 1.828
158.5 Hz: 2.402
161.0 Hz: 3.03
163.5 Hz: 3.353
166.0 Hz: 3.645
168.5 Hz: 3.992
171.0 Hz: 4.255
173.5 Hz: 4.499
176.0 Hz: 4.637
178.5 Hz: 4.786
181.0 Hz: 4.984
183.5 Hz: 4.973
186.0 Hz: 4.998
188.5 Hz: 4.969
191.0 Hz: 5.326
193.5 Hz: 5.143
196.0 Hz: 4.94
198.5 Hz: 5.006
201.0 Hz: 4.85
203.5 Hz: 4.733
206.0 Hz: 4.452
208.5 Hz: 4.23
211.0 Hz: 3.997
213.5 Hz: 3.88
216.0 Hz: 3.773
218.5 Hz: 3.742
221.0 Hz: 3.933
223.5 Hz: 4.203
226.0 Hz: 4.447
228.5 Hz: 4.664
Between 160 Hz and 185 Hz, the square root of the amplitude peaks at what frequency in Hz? 181.0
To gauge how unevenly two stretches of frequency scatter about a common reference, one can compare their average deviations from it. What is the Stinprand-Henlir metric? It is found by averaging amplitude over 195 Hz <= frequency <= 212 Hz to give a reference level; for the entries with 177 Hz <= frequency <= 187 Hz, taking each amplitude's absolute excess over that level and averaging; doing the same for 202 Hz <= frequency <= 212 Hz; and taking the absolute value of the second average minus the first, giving 0.0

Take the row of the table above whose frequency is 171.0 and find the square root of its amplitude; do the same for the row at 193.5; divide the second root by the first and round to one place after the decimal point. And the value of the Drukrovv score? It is 1.1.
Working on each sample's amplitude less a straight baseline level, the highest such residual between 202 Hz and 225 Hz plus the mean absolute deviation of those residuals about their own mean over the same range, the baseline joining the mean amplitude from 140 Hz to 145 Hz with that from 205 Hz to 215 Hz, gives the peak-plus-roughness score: 1.0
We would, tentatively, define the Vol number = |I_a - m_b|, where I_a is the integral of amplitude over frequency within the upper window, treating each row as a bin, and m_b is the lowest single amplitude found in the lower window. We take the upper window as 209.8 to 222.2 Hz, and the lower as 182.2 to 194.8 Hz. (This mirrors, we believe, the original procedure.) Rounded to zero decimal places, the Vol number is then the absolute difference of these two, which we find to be 43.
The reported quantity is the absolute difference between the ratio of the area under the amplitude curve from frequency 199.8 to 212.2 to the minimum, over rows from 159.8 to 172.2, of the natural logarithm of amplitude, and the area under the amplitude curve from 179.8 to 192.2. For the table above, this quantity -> 13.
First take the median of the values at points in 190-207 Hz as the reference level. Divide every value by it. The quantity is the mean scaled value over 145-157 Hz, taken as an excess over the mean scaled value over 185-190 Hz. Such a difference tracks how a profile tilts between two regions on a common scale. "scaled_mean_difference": -0.67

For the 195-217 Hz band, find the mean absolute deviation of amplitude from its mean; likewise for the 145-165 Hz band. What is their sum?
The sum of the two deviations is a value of 1.0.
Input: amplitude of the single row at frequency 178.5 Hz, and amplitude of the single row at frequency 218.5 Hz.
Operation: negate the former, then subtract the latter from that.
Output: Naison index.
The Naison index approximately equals -8.5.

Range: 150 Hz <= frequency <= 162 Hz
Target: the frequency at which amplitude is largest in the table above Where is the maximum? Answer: 161.0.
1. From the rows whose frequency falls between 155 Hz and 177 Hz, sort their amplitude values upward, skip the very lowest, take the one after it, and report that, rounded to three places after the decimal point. 2.402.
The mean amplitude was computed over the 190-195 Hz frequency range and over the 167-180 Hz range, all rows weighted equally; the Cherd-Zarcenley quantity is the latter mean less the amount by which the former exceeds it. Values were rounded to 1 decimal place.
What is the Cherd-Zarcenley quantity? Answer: 3.6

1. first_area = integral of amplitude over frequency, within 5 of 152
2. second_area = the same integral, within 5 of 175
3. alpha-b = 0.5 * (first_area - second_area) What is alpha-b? -15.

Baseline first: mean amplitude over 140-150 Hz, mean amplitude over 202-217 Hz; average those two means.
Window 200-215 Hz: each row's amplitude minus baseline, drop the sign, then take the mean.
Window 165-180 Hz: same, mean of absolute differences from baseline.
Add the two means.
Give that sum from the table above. 1.8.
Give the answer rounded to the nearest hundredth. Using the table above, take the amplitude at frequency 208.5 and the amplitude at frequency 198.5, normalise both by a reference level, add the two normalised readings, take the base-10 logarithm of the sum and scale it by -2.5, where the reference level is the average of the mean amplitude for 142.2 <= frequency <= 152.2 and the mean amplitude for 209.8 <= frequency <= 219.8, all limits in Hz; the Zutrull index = -1.24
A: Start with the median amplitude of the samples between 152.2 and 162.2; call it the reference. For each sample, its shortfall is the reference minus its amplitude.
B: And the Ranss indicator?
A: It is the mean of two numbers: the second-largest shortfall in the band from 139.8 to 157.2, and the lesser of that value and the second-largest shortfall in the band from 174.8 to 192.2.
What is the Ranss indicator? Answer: -1.0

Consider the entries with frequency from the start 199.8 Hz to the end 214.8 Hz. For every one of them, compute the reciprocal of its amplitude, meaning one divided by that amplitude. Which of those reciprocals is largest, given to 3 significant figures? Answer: 0.258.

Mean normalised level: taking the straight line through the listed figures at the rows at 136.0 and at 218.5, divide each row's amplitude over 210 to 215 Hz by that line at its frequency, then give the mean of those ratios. 1.03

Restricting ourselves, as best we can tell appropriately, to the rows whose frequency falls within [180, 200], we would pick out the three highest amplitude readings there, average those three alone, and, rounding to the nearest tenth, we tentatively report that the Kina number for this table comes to 5.2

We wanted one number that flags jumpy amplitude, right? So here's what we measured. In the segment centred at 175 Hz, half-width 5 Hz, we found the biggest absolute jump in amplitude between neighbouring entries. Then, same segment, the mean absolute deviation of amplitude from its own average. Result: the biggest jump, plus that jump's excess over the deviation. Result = 0.321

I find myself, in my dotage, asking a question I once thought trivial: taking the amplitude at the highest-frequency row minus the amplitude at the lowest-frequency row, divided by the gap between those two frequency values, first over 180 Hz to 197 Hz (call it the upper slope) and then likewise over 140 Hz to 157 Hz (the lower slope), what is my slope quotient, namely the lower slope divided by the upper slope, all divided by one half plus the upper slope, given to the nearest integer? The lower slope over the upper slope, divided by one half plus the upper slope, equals 92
